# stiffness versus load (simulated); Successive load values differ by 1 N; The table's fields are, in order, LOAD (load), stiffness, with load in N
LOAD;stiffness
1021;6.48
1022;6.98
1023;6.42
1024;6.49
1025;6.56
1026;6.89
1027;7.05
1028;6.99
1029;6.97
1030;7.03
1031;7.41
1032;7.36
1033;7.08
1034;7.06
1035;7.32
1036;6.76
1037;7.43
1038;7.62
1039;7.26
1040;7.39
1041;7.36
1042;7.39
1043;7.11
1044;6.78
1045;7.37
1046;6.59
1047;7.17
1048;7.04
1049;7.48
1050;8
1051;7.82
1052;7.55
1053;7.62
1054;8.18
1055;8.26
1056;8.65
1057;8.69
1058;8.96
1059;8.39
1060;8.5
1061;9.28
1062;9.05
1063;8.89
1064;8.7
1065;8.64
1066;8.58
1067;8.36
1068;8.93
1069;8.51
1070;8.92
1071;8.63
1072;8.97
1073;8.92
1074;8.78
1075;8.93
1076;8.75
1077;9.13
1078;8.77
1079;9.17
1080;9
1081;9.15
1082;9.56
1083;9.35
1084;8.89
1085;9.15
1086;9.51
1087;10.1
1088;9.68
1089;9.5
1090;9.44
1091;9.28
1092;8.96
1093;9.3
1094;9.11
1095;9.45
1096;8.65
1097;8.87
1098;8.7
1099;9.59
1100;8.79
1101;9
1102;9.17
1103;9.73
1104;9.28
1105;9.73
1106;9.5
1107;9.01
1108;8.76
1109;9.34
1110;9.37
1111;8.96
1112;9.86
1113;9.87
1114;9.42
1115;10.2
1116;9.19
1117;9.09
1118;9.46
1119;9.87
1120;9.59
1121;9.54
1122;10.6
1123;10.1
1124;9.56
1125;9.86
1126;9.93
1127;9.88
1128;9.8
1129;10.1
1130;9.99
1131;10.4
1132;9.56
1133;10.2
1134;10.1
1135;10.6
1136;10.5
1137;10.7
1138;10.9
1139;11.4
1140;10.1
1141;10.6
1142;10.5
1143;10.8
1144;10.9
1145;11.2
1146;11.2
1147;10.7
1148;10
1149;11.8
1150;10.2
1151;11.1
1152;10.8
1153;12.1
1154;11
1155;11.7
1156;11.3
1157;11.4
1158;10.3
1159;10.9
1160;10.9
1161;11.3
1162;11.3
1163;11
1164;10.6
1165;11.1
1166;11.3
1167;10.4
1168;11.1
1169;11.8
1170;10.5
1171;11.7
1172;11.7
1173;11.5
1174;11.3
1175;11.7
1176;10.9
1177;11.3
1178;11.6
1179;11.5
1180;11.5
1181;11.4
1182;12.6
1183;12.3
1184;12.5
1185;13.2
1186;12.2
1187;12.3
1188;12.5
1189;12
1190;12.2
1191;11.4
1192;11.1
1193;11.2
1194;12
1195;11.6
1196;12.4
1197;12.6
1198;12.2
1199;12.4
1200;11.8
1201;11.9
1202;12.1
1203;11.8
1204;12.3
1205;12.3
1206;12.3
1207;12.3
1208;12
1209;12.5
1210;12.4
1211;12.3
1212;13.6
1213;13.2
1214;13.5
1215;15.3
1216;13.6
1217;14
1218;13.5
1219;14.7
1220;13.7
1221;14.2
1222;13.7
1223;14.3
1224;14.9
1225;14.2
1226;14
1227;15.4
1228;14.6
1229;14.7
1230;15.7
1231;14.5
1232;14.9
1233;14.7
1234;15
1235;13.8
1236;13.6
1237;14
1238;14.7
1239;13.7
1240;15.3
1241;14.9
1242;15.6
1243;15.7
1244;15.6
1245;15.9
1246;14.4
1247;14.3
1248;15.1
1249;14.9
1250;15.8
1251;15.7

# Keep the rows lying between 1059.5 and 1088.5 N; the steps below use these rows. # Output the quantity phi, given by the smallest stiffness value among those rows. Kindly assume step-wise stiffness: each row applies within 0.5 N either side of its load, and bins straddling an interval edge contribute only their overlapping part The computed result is 8.36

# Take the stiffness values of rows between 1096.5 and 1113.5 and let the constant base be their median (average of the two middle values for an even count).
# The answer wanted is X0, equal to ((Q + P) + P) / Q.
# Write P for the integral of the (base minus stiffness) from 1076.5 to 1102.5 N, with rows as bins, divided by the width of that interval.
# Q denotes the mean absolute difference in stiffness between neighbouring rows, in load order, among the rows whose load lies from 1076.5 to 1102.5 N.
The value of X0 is 1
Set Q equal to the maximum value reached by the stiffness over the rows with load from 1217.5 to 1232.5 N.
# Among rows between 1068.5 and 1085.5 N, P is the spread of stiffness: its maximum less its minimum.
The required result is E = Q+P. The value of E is 17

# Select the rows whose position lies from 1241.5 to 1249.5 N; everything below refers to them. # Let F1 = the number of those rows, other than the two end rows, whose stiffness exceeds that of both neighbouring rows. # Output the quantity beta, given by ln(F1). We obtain 1.1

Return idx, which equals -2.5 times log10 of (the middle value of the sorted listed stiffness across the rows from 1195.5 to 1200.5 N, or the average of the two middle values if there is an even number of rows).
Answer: -2.7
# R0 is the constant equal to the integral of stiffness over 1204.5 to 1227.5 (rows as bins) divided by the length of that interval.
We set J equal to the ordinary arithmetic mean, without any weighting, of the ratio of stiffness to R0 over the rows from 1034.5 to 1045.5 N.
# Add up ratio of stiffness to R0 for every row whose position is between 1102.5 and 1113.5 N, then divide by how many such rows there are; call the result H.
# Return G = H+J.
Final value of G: 1.2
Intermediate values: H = 0.69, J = 0.53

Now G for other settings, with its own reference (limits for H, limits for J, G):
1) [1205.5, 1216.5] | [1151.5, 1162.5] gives 1.8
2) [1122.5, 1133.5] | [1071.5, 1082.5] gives 1.4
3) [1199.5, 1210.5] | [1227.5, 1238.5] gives 2.0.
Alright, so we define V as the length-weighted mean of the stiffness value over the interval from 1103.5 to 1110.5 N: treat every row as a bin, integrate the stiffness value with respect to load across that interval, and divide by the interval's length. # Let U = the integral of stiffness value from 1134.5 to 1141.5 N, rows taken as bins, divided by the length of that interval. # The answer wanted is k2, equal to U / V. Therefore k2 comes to 1.2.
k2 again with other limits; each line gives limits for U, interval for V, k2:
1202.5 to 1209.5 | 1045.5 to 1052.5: 1.7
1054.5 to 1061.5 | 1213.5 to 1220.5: 0.6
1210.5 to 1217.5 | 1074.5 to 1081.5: 1.5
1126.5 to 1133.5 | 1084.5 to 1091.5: 1.0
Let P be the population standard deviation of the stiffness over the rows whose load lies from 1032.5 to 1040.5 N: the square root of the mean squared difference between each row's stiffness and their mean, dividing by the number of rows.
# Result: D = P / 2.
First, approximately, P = 0.2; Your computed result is 0.12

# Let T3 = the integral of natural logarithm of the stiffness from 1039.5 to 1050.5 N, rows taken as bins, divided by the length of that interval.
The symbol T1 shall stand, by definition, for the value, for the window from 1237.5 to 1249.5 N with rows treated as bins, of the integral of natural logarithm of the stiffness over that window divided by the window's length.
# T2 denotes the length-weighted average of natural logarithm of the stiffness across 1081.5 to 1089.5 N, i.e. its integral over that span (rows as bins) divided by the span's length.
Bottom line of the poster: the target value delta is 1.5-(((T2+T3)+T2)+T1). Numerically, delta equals -7.68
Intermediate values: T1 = 2.71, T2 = 2.2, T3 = 1.98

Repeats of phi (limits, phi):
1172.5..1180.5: 10.9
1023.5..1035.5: 6.49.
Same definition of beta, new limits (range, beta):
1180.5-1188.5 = 0.7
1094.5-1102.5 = 0.7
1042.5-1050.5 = 0.7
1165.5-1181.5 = 1.1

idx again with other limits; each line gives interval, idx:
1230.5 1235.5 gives -2.9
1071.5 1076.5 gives -2.4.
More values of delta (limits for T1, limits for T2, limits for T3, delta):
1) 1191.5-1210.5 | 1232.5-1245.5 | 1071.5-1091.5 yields -8.60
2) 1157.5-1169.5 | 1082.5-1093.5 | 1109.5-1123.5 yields -7.64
